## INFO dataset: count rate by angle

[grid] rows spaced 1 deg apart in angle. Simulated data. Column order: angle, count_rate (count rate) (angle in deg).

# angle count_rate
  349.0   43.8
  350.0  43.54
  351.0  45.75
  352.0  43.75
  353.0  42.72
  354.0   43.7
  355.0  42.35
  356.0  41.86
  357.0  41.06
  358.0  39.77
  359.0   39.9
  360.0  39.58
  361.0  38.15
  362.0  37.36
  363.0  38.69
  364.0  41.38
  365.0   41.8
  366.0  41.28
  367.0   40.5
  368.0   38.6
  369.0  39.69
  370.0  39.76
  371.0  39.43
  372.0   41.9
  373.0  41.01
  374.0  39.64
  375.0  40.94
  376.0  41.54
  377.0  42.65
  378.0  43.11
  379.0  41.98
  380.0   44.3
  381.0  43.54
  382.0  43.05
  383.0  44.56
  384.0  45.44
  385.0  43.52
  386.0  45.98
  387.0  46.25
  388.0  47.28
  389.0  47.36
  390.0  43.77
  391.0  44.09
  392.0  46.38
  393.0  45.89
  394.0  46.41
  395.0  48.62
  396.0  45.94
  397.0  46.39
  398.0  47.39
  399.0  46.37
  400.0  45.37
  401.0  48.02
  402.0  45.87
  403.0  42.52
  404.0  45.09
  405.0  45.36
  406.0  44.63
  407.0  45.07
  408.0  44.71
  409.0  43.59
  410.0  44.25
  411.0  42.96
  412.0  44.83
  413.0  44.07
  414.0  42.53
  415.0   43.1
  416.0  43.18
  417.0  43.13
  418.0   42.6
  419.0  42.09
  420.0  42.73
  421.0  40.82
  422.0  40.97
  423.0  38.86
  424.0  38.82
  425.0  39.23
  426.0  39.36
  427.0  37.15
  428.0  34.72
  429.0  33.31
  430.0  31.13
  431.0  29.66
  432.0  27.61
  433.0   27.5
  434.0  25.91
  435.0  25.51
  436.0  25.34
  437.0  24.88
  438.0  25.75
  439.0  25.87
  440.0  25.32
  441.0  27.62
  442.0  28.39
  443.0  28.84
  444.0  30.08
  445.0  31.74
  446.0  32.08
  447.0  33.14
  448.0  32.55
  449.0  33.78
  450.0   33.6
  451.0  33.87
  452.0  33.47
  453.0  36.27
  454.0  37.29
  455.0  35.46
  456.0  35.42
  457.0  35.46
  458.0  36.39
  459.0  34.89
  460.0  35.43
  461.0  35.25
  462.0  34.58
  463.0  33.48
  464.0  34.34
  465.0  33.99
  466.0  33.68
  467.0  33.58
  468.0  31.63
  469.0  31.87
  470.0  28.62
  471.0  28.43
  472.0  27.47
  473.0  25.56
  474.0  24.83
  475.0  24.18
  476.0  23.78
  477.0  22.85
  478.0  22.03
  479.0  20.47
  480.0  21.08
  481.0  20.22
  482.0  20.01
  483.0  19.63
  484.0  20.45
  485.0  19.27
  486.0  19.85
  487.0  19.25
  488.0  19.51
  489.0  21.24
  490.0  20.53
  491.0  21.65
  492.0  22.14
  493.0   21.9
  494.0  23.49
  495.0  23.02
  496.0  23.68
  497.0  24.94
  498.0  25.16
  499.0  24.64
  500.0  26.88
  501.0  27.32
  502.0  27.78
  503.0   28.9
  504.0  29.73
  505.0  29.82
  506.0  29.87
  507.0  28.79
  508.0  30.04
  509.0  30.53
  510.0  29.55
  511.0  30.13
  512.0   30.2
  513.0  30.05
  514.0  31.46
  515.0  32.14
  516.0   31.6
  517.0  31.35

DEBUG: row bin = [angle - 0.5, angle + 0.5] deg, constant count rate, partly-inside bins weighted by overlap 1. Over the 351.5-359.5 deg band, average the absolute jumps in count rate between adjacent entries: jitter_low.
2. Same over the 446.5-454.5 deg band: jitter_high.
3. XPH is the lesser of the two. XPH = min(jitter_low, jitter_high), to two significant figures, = 0.87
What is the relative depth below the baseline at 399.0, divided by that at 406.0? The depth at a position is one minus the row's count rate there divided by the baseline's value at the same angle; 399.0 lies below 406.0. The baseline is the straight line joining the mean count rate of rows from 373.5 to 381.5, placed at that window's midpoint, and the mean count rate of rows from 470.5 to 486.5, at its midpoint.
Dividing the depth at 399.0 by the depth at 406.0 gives 1.0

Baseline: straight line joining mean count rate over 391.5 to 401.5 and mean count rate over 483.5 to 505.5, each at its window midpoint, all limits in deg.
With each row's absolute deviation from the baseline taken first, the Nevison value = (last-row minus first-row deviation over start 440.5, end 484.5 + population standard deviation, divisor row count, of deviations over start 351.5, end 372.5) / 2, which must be -0.6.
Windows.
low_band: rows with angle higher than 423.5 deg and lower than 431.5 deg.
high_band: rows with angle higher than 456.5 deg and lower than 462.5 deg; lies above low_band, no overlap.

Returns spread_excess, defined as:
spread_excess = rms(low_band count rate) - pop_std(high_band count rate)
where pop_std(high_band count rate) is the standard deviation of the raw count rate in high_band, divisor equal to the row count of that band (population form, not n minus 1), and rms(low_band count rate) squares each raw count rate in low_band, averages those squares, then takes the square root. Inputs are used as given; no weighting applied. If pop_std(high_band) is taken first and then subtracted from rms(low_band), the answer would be 35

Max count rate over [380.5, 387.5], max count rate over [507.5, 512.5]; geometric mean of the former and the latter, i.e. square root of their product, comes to 38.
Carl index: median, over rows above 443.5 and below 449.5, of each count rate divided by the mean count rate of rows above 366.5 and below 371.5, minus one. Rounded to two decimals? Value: -0.18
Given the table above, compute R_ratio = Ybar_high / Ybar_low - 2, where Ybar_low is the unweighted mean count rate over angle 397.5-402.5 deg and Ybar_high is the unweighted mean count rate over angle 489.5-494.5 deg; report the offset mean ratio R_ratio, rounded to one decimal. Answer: -1.5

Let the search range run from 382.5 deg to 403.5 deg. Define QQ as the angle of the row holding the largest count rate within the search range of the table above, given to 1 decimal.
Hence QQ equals 395.0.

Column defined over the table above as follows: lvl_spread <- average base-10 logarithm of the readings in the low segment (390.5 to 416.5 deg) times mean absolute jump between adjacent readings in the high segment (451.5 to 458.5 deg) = 1.84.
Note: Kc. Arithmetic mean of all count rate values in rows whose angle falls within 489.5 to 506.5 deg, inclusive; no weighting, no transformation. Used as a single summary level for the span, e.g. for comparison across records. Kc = 25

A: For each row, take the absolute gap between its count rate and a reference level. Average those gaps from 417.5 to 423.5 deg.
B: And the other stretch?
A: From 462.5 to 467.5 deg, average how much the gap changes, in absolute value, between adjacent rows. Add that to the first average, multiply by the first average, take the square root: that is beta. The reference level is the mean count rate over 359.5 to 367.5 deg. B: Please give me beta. 2.0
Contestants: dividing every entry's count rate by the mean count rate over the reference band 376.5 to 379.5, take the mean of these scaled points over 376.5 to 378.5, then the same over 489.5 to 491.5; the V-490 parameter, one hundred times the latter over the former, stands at 49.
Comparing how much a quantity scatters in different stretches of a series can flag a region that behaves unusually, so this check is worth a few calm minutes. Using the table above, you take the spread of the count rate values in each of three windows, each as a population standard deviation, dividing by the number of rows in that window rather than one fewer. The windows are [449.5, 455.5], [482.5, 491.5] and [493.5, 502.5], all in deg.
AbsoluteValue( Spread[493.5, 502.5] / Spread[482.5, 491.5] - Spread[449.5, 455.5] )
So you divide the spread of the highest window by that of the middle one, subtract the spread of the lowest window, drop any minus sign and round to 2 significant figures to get 0.56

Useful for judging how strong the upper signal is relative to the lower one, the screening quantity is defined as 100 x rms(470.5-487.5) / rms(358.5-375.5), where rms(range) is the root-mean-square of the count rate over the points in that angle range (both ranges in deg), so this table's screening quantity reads 56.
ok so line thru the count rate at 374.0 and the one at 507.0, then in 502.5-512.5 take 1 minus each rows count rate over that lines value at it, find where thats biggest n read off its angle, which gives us 503.0 deg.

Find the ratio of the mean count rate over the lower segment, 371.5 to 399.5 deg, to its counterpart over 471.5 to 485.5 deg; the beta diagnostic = 2.00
